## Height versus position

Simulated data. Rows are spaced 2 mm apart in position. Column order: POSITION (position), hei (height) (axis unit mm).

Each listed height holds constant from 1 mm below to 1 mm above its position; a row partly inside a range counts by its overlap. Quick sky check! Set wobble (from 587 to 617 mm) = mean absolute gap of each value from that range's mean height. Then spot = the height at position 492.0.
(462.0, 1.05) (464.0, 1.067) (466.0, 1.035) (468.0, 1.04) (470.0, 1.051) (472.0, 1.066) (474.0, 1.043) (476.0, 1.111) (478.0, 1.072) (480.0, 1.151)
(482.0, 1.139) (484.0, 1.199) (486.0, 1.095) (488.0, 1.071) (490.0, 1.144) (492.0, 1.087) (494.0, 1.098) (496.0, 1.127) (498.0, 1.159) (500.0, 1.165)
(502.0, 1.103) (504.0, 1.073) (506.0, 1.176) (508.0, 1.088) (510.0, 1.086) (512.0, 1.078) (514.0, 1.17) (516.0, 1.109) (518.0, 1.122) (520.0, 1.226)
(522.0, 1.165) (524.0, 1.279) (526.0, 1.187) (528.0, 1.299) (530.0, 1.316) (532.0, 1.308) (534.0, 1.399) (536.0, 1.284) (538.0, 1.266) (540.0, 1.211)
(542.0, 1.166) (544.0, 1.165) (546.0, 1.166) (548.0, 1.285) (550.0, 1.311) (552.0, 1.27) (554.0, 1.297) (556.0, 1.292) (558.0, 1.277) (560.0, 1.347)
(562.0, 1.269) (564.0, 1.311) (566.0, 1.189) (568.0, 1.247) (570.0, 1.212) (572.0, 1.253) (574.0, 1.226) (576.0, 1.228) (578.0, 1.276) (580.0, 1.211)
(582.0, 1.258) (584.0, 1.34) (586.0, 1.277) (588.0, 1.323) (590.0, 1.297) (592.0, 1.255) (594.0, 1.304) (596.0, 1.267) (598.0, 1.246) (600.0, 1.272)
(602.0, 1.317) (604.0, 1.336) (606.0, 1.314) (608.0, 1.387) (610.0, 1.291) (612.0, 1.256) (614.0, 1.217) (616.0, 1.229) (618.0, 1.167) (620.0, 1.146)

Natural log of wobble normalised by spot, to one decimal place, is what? -3.4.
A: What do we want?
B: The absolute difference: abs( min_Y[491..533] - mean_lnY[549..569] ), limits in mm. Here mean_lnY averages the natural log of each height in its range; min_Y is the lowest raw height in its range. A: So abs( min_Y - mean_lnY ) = 0.83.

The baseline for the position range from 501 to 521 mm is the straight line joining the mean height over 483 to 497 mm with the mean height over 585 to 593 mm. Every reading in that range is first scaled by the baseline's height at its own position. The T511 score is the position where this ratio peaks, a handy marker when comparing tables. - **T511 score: 520.0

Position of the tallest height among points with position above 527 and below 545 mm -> 534.0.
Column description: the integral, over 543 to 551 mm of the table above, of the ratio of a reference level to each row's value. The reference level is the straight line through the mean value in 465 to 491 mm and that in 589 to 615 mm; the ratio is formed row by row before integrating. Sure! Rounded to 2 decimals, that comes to 7.83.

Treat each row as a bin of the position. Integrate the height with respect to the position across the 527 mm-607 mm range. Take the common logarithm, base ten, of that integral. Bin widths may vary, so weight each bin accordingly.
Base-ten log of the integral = 2.01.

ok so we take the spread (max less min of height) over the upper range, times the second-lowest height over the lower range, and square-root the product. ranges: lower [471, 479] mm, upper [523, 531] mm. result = 0.37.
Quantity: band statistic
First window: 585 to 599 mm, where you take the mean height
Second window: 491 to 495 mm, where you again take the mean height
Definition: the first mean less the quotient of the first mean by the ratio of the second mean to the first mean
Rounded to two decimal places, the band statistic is -0.22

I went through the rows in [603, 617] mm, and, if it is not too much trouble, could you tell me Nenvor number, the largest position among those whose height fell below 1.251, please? 616.0 mm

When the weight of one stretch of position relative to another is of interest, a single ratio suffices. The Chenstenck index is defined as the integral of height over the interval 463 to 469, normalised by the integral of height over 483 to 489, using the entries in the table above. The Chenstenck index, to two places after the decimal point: 0.93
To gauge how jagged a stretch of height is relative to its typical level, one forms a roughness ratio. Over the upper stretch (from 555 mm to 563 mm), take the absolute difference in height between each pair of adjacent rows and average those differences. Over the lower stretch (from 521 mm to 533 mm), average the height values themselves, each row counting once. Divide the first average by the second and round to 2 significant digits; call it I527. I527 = 0.043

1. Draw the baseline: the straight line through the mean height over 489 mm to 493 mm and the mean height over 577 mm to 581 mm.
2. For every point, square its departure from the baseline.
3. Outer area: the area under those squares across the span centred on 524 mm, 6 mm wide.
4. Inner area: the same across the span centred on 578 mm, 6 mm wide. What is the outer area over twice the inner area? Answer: 2.8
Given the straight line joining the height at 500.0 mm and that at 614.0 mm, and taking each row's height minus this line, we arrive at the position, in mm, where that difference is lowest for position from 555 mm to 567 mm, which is 566.0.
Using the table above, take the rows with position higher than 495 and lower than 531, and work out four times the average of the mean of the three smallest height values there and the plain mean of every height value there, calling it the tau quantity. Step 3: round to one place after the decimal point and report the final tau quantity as 4.5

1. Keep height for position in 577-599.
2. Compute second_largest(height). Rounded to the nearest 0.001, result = 1.323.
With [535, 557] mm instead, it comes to 1.297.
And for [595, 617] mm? 1.336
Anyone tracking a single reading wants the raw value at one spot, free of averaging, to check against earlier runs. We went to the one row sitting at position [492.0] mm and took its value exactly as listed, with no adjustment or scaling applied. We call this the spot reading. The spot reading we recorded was 1.087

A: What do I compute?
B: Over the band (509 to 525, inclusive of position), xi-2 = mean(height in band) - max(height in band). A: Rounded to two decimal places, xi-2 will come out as -0.12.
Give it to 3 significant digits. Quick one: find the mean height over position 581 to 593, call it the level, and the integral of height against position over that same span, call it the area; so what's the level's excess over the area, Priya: -14.2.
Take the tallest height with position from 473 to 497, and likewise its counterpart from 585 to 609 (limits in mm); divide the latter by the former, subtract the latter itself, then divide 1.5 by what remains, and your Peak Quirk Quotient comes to -6.5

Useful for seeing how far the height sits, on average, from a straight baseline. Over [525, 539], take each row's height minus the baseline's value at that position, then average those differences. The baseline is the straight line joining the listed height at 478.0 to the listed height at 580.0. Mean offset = 0.149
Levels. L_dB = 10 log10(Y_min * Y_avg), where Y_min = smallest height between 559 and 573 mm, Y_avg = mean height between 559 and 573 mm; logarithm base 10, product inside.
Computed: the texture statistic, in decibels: 1.8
